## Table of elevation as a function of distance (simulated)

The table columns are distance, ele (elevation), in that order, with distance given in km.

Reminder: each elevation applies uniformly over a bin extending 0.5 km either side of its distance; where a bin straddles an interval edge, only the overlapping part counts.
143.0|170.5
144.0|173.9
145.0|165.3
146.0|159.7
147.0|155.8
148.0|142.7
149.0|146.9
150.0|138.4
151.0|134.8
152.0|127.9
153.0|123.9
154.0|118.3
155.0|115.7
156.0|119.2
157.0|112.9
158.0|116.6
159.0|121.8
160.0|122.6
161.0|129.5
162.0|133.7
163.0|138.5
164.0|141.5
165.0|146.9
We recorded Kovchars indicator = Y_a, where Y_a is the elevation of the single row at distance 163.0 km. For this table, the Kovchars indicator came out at 138.5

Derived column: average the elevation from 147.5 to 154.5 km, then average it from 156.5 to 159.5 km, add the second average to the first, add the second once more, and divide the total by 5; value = 73.5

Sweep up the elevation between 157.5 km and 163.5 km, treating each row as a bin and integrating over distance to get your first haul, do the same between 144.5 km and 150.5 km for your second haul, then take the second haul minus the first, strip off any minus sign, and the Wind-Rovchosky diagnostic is 146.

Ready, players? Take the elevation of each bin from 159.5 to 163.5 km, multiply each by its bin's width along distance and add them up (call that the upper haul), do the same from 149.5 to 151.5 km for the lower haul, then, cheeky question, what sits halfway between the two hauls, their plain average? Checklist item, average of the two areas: 399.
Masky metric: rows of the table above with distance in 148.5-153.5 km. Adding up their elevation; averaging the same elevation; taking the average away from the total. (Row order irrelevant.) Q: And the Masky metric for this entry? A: 538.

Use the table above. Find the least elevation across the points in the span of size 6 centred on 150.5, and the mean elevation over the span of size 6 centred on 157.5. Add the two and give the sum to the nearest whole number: 242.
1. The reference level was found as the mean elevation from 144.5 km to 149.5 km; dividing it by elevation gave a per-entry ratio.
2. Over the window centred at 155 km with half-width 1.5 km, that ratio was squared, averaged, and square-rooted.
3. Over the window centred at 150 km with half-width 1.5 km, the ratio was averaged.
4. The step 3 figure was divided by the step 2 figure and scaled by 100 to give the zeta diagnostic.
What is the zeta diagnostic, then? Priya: 84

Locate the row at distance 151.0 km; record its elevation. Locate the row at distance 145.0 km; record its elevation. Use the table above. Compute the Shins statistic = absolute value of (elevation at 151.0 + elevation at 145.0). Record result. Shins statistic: 300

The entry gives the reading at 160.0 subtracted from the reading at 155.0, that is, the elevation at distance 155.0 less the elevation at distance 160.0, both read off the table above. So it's -7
